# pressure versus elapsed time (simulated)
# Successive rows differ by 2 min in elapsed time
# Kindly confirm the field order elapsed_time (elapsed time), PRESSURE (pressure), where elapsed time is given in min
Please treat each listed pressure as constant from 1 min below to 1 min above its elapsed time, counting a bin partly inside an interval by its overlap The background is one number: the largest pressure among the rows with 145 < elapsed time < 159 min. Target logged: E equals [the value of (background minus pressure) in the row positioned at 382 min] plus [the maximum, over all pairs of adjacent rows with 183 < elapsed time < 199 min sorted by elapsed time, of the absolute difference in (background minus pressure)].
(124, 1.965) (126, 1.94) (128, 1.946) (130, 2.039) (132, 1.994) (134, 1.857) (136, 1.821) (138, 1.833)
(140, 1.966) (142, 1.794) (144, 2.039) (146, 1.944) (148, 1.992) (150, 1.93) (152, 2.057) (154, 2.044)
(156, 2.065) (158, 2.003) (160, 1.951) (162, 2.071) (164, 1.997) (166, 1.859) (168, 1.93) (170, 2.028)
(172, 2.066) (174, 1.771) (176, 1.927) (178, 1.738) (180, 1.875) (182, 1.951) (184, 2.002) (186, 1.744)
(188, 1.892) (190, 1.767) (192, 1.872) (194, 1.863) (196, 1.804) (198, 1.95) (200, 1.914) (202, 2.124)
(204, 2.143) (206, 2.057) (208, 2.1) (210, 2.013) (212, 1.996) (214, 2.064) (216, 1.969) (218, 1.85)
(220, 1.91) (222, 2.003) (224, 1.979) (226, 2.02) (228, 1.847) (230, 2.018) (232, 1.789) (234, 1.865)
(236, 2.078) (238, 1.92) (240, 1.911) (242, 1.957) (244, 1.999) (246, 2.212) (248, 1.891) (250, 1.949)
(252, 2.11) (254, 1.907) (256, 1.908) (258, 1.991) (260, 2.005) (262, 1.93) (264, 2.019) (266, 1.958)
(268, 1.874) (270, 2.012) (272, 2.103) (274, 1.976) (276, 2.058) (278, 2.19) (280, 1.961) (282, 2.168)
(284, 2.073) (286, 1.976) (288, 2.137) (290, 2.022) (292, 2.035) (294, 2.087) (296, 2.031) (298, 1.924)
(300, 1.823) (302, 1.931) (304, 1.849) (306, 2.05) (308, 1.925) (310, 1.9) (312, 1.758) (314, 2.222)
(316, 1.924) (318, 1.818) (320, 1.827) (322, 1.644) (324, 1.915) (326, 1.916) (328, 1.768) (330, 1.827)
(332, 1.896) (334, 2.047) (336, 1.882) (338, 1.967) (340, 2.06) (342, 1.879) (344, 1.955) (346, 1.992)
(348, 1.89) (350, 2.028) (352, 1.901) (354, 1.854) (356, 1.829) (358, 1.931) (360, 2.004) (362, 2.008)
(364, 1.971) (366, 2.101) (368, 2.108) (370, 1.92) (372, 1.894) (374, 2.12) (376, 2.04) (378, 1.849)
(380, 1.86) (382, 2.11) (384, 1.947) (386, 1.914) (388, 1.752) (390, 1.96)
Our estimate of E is 0.21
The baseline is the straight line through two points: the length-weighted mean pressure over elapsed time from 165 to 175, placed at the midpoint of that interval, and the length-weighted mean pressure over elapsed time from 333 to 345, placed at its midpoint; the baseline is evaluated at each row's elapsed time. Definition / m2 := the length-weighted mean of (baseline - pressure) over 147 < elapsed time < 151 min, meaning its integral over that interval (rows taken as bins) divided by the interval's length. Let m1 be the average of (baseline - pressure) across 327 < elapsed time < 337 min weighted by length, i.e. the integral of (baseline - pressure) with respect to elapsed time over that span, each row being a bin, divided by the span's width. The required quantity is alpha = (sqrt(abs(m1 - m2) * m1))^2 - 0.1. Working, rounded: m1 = 0.08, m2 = -0.03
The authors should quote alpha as -0.091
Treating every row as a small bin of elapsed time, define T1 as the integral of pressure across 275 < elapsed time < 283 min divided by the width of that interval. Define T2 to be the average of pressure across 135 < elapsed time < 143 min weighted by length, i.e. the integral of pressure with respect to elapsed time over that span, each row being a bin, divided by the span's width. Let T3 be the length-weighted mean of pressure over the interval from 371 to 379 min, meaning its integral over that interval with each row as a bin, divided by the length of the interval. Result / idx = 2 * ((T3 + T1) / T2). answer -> 4.39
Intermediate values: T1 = 2.09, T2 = 1.85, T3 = 1.98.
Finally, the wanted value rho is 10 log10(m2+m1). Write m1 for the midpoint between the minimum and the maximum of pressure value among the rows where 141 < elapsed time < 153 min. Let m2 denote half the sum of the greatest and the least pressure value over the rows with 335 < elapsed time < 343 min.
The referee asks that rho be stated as 5.91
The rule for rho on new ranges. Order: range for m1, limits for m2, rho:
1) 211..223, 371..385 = 5.96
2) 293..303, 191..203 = 5.93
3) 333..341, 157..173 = 5.95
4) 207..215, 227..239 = 6.00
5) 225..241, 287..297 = 6.03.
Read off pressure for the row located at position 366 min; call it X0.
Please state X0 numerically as 2.101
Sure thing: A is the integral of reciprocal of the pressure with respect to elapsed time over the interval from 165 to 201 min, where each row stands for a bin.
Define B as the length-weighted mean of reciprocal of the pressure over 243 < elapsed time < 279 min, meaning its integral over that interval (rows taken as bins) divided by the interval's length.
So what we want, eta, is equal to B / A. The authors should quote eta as 0.0261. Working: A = 19.1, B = 0.500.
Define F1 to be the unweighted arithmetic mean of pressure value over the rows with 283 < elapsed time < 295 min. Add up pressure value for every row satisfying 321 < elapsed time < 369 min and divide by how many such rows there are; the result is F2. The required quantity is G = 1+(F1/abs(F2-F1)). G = 18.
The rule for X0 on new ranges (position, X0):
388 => 1.752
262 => 1.93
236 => 2.078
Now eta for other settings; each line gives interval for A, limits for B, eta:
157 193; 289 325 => 0.0276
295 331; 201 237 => 0.0264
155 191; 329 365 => 0.0275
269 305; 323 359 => 0.0292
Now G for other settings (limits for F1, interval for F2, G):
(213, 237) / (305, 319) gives 283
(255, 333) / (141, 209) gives 182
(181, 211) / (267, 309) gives 32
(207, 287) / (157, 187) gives 33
